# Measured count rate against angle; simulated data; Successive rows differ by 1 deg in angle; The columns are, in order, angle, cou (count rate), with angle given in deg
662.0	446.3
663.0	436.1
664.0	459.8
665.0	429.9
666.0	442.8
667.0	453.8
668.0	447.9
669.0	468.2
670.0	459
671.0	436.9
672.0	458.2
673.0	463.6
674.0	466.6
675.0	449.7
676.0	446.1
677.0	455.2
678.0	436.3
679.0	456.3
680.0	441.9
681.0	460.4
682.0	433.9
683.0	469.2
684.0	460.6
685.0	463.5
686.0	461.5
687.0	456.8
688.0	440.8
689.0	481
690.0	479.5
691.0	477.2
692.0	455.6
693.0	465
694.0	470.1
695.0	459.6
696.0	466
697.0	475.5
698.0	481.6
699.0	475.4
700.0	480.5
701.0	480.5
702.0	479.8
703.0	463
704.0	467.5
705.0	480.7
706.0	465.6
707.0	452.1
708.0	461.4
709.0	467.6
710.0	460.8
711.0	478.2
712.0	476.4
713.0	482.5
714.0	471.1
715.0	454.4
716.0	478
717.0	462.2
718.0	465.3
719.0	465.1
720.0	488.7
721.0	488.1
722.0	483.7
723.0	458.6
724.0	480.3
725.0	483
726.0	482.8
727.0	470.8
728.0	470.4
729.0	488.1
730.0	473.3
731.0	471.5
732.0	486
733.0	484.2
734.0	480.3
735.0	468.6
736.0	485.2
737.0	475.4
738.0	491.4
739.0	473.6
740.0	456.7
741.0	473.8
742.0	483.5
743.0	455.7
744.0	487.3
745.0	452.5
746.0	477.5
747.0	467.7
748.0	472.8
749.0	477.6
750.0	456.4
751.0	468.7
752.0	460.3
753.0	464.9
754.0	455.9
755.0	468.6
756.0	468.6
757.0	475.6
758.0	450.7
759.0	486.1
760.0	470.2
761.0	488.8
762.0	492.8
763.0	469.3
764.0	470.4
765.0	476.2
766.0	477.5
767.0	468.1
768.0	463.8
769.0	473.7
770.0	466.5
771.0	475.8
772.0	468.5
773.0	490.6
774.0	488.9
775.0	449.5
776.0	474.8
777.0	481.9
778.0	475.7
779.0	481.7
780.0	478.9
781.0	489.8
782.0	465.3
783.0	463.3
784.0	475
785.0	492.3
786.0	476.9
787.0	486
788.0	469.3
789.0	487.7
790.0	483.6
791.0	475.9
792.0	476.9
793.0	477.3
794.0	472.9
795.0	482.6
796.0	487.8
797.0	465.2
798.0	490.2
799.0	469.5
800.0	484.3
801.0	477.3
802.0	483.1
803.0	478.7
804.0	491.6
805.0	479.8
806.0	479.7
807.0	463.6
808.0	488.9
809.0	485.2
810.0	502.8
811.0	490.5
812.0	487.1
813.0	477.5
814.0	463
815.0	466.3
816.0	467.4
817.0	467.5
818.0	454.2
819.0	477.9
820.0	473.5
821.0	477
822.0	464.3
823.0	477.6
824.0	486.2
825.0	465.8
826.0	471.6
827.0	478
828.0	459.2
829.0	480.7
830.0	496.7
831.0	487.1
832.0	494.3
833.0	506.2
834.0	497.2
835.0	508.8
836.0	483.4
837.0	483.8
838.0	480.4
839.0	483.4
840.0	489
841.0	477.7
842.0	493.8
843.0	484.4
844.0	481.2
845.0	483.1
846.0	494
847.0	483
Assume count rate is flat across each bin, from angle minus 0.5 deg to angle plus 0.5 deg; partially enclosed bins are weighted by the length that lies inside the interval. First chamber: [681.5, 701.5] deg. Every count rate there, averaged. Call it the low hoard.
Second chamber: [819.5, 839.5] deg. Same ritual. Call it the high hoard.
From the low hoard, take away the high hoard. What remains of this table -16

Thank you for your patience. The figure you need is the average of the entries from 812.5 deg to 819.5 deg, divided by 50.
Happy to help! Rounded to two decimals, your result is 9.35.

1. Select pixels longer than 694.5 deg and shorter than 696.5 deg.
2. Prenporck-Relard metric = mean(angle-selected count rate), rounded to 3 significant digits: 463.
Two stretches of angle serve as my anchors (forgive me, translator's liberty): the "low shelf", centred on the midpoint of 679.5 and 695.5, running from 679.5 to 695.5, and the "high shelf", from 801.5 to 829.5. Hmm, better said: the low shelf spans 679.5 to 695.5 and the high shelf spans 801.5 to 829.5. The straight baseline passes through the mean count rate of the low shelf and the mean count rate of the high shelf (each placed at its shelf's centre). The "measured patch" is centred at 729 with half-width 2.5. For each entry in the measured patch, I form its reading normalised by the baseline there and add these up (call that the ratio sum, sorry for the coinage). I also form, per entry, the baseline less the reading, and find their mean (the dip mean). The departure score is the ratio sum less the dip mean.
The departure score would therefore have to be 13.9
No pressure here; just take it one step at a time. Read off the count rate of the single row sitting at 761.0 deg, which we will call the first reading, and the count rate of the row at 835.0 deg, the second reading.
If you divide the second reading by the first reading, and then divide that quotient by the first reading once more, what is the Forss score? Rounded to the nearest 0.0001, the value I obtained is 0.0021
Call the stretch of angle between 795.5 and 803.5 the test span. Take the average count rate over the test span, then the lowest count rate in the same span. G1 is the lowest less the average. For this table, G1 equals -14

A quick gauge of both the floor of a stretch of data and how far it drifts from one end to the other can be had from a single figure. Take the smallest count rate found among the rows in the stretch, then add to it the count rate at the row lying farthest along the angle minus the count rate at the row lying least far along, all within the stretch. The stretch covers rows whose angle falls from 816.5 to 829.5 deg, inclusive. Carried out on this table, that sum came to 467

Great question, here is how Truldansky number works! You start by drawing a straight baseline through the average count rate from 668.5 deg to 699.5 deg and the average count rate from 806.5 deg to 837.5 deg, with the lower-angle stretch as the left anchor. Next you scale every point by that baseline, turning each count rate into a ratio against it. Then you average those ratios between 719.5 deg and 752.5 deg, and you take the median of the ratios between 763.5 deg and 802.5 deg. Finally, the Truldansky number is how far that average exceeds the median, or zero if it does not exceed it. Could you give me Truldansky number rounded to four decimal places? 0.0114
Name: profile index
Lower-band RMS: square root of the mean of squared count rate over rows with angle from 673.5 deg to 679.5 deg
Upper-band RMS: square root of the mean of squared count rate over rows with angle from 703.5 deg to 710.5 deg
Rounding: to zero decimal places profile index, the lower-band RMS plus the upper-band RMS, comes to 917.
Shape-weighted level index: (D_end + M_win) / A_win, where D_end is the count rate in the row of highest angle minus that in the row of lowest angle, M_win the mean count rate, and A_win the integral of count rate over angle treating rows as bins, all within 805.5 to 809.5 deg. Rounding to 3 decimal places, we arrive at 0.253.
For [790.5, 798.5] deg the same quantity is 0.129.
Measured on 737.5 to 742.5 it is 0.197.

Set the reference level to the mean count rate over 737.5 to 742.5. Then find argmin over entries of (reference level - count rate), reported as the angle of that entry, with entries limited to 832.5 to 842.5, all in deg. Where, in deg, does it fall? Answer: 835.0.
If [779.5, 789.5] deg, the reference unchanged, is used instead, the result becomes 785.0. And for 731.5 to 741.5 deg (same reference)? 738.0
